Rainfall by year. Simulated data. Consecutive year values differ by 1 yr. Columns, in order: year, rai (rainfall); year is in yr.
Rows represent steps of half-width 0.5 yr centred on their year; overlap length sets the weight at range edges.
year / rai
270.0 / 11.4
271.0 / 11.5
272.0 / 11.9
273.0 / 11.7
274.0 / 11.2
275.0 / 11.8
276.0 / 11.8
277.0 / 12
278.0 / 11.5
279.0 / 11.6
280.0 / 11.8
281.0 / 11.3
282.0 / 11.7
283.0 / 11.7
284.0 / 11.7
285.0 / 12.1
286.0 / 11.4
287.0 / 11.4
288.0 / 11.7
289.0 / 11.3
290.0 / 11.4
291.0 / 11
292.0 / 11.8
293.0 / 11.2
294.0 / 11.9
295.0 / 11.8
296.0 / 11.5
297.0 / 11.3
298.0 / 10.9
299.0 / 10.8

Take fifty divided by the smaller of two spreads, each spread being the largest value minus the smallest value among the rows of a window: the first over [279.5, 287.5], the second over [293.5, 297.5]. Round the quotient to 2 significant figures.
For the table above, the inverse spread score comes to 83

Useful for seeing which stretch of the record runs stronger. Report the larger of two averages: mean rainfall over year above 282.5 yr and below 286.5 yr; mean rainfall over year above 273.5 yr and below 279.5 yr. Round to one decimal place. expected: 11.7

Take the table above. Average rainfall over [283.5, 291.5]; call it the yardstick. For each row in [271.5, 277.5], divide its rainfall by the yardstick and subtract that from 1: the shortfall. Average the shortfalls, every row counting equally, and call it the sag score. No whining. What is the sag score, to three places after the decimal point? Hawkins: -0.020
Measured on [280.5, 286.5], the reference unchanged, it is -0.013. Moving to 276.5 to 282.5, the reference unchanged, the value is -0.013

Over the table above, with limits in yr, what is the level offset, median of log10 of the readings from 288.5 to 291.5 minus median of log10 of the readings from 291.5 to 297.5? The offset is -0.013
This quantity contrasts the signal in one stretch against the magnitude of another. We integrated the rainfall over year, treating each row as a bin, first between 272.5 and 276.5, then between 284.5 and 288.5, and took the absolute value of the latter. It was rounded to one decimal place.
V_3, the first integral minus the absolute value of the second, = -0.1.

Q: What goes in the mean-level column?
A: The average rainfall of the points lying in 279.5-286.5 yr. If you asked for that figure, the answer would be 11.67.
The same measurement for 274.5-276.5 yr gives 11.80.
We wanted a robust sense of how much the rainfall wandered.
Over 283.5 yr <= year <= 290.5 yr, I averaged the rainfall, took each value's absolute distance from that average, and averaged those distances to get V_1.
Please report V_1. 0.22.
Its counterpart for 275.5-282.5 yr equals 0.18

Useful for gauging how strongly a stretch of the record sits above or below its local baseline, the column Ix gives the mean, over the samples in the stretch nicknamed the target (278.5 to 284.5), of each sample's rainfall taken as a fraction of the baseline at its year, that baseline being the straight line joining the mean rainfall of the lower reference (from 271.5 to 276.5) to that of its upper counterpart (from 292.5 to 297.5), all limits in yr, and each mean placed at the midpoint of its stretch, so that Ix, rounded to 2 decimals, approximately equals 1.00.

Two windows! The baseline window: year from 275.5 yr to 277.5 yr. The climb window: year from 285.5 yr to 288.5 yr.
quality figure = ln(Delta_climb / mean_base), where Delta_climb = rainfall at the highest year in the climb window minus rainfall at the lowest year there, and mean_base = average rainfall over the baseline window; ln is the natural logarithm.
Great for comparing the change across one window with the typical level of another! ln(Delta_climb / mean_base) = -3.68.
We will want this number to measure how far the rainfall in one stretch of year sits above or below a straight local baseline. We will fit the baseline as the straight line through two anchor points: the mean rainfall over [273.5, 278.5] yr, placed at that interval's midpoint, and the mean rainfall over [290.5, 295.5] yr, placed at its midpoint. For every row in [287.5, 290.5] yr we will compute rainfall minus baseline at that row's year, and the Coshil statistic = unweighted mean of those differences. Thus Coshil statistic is -0.10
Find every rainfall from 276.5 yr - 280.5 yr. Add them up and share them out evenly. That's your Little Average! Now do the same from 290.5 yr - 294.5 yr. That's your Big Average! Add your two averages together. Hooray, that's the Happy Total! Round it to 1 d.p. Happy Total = 23.2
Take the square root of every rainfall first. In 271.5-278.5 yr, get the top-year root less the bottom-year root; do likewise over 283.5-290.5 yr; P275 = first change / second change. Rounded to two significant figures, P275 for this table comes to 1.3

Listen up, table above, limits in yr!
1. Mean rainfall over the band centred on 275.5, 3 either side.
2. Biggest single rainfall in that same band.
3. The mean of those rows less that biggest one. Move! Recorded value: -0.33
